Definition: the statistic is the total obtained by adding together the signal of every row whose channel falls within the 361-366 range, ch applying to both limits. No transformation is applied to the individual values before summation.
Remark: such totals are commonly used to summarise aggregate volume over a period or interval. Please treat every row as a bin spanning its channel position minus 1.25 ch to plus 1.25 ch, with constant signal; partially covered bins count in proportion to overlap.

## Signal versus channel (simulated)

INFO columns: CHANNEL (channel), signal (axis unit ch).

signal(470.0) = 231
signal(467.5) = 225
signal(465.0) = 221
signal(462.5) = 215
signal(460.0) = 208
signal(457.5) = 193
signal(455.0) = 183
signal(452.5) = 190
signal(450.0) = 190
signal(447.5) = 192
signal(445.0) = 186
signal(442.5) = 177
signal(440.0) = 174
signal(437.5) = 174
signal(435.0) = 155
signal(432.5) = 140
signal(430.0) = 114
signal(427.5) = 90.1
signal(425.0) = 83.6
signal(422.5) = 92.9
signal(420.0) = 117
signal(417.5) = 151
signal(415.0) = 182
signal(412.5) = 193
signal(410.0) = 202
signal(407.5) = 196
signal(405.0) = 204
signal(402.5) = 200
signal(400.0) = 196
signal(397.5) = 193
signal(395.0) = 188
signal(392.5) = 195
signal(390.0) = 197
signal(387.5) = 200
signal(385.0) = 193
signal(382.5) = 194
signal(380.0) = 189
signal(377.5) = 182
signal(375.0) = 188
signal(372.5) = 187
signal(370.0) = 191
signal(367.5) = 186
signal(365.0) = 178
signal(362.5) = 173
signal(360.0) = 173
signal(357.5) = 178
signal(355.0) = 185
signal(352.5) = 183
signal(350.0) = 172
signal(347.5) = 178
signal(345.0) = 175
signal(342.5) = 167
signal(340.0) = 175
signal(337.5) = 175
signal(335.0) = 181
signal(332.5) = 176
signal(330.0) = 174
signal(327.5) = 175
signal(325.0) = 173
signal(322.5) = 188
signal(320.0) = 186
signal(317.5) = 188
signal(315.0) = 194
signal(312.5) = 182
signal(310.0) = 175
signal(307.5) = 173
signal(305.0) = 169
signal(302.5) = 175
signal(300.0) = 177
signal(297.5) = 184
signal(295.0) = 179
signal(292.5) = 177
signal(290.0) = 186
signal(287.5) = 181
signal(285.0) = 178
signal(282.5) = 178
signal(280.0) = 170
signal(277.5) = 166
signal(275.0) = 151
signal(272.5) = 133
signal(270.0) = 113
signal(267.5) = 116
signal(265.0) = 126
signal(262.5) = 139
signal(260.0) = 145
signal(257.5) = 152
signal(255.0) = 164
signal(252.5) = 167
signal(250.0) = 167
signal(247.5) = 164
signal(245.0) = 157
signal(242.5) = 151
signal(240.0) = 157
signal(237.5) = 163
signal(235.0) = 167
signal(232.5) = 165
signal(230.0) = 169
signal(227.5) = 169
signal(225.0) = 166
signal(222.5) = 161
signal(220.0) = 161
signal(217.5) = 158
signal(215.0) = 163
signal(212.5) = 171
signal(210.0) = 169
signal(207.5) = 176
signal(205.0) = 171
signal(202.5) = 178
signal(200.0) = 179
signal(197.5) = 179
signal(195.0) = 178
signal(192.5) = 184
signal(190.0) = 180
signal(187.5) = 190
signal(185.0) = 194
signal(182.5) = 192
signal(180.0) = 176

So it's 351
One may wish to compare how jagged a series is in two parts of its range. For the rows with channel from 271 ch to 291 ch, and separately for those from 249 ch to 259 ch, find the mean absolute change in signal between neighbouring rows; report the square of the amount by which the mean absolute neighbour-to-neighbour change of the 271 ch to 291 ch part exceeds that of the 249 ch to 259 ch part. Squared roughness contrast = 7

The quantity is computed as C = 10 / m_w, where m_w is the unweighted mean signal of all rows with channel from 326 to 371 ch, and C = 0.056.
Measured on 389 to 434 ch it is 0.061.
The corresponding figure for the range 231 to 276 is 0.067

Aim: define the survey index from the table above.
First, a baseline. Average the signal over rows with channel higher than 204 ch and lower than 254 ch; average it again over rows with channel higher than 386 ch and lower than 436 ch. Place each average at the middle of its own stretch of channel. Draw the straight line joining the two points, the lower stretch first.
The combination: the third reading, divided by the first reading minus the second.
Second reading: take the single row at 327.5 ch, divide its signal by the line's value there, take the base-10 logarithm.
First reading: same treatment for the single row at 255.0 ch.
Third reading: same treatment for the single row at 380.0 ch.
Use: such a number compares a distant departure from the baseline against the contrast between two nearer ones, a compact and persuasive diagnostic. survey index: -2.1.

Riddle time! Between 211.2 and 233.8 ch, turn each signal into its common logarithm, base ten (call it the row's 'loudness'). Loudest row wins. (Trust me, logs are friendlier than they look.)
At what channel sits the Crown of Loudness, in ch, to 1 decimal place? 212.5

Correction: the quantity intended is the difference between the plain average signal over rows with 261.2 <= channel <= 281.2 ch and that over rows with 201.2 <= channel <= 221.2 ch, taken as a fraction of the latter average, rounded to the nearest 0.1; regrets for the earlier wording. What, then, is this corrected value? -0.2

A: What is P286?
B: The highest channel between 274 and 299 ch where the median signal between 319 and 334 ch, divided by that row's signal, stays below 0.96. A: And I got 297.5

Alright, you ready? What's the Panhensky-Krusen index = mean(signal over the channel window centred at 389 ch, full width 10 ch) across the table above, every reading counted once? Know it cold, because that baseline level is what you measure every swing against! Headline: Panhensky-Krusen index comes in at 196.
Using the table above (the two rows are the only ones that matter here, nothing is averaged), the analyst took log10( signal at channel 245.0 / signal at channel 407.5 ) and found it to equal -0.10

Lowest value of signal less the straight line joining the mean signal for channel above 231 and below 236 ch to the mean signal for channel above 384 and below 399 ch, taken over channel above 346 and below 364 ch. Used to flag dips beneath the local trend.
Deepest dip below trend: -16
